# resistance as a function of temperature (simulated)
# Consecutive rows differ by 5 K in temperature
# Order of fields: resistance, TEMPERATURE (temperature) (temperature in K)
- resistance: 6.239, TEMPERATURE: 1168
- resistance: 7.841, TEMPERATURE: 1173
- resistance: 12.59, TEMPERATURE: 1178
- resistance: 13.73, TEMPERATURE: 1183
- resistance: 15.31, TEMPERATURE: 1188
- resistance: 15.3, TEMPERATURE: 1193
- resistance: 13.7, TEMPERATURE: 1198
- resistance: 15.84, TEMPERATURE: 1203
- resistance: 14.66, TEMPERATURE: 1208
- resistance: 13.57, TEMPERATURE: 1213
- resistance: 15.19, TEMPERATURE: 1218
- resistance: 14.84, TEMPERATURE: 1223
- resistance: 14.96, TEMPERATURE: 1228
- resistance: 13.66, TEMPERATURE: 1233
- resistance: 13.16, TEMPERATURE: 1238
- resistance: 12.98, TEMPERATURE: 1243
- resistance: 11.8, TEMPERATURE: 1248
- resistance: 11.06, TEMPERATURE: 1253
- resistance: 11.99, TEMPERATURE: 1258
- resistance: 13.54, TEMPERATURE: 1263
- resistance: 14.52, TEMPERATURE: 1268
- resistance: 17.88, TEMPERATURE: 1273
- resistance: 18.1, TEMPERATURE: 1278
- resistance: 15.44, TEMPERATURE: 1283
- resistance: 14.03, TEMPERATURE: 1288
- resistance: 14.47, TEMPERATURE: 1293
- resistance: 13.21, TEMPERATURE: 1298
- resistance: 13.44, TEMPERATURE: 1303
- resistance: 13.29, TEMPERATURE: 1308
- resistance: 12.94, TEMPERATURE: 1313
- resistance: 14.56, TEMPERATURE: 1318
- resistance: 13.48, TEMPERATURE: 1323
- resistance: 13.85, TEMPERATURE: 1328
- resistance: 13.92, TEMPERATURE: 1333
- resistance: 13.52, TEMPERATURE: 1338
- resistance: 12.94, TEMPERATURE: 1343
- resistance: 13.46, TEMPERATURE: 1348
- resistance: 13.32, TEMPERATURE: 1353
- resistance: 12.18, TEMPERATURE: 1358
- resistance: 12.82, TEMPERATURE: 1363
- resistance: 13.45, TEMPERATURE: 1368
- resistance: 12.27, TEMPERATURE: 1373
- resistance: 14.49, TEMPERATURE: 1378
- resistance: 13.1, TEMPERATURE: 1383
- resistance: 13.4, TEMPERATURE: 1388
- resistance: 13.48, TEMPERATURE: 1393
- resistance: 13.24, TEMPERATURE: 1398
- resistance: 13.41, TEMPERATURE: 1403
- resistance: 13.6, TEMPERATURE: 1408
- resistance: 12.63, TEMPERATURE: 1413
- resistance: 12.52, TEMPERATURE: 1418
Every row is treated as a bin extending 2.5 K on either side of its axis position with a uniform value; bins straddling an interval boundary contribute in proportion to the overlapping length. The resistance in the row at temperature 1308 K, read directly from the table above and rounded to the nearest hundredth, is 13.29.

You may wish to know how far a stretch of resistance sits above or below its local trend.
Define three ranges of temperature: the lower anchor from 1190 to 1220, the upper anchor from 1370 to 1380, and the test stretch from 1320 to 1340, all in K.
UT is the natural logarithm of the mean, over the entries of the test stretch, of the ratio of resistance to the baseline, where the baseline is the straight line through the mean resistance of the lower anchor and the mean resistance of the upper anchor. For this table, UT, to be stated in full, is 0.00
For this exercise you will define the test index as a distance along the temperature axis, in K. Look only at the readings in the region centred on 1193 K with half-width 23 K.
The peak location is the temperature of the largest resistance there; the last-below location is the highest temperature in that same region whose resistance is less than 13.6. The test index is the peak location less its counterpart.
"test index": -10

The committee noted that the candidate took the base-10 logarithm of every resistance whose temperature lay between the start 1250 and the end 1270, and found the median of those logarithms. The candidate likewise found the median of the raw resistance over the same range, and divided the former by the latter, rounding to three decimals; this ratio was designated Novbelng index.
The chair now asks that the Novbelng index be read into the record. 0.087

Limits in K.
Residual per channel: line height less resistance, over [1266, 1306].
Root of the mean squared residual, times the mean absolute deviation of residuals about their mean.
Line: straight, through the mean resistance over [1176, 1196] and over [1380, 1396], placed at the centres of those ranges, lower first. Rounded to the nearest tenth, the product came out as 3.2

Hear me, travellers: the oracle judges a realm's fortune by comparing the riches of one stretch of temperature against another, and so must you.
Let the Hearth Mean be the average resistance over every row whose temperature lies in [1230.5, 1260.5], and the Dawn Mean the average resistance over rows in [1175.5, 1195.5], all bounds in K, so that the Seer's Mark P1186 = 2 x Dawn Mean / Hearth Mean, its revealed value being 2.29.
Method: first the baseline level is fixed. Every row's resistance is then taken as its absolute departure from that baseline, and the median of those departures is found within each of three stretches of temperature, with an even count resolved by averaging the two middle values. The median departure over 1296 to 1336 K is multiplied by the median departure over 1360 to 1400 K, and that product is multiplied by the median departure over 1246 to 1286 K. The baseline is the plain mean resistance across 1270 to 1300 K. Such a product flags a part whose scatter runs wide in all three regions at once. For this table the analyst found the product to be 11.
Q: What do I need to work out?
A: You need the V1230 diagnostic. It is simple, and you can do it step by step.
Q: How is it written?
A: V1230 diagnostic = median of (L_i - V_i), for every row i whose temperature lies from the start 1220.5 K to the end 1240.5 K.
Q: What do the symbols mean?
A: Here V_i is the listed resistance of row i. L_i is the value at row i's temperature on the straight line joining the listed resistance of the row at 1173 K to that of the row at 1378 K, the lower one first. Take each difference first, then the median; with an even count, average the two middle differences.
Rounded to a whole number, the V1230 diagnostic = -5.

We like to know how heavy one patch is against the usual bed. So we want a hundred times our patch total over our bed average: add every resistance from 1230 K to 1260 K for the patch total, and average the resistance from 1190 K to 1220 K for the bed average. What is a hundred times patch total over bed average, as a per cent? 507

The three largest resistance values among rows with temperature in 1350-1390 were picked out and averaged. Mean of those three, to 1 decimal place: 13.8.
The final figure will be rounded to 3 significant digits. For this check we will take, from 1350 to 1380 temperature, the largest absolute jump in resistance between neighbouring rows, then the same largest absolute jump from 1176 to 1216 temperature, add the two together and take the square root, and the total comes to 2.09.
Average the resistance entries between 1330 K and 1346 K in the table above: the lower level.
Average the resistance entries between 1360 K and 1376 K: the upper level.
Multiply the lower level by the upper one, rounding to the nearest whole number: 173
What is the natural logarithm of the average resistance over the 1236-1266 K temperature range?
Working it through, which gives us 2.52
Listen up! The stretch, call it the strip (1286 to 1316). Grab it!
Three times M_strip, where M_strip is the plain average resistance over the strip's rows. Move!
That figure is 40.7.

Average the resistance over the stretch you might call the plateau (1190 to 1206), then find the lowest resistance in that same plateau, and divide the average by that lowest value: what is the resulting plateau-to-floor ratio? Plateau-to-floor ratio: 1.091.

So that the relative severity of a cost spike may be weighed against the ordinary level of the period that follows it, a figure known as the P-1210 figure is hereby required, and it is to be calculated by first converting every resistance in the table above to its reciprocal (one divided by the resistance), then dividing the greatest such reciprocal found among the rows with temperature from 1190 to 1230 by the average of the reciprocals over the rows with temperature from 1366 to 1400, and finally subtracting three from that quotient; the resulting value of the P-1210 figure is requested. -2.02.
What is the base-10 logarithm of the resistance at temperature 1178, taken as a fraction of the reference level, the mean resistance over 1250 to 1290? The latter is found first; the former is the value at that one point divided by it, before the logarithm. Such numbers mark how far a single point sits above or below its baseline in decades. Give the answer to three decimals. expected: -0.063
